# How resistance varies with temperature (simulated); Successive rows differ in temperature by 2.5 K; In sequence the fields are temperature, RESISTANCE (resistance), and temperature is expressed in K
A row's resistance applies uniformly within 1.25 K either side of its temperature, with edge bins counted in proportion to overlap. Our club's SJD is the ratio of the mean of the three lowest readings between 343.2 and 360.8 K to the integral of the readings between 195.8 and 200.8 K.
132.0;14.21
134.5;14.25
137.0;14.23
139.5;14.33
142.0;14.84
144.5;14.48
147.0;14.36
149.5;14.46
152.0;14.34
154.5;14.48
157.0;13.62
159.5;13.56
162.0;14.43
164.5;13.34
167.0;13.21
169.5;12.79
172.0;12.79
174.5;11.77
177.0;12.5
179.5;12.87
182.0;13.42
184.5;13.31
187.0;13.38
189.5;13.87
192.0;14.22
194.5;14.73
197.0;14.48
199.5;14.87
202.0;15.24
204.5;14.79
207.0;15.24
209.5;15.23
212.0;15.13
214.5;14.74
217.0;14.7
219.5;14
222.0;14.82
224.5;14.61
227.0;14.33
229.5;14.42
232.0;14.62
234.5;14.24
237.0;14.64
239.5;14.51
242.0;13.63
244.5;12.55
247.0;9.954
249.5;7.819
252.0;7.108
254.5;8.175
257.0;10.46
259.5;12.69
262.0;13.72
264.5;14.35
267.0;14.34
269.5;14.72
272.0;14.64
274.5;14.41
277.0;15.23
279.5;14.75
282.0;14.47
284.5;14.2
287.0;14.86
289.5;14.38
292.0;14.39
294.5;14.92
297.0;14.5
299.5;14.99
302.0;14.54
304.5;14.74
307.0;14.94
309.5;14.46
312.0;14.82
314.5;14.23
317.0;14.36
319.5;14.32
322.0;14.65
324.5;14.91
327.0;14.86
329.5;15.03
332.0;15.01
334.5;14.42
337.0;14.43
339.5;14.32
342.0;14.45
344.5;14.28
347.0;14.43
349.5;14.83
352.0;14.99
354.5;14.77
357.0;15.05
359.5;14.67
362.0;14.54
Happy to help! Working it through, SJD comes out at 0.197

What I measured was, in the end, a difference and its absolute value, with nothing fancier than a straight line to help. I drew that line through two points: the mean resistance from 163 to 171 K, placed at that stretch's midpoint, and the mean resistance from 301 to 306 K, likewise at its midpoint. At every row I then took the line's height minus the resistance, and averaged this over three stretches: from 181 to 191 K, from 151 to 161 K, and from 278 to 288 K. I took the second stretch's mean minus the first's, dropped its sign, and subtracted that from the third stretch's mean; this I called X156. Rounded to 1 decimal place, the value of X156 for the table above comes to -1.0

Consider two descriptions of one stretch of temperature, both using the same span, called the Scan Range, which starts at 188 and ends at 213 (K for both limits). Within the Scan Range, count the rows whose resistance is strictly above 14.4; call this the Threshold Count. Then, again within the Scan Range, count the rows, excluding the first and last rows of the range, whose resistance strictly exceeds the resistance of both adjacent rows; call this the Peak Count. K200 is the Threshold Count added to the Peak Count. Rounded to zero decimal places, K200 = 11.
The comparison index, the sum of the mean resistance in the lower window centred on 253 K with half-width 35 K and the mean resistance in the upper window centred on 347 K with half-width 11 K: 27.9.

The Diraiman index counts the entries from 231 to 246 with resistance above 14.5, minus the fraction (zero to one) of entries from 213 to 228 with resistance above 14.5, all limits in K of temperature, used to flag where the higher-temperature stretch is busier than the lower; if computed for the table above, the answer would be 2.3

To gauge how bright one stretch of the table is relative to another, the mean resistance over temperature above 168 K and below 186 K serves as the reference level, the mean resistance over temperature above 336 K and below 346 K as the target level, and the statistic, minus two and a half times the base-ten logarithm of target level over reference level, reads -0.13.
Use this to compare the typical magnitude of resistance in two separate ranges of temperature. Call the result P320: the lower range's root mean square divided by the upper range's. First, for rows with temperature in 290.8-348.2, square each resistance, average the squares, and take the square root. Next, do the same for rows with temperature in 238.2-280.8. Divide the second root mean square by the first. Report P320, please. 0.88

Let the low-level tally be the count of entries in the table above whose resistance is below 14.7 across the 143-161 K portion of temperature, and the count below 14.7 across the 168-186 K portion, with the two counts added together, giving 14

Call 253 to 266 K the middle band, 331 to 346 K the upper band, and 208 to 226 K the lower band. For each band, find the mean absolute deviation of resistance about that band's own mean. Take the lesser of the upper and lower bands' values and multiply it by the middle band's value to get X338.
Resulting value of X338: 0.36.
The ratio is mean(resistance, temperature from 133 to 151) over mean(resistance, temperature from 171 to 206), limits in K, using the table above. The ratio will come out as 1.05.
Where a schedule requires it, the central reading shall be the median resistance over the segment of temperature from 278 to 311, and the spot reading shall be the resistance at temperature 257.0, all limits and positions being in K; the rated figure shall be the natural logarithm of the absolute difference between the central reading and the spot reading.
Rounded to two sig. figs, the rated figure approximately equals 1.4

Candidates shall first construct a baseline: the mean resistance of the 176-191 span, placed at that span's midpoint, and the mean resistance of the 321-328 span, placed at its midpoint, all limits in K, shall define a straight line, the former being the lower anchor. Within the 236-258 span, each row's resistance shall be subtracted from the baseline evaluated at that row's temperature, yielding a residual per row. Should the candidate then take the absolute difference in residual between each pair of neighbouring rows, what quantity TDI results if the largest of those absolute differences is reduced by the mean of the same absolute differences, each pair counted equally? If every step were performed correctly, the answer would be 1.25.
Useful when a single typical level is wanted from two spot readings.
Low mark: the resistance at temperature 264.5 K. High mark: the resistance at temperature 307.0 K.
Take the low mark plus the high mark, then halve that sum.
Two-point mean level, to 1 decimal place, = 14.6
